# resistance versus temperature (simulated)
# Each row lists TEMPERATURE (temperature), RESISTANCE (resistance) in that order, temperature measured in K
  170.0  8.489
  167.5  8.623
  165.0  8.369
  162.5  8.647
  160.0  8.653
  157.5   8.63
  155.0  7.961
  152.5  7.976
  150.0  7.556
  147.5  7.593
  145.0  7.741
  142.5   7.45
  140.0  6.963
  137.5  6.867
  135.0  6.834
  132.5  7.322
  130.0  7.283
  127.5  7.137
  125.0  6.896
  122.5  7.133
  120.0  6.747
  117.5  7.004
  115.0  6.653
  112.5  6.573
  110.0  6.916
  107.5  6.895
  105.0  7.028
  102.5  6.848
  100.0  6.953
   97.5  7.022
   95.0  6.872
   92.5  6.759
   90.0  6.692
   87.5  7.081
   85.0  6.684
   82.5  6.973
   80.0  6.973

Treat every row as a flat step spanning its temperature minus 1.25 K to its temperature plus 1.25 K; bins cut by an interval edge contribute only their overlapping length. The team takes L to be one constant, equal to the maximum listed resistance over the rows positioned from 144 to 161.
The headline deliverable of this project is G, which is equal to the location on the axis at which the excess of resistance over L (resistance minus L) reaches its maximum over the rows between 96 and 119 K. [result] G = 105.0 K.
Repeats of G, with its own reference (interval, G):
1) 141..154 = 152.5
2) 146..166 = 160.0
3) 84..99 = 87.5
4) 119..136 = 132.5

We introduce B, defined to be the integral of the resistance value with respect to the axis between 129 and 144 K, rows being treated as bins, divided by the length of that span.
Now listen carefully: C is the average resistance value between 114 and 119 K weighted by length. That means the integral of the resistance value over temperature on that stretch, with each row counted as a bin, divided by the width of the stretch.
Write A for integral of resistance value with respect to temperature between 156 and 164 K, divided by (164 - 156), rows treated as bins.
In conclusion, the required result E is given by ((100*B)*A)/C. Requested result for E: 898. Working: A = 8.6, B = 7.1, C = 6.83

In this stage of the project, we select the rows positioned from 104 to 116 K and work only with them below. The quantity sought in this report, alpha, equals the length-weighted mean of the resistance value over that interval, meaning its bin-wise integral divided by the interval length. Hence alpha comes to 6.8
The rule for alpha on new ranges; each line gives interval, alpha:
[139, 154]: 7.6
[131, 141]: 7.0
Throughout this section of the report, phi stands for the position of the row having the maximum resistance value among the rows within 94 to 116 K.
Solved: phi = 105.0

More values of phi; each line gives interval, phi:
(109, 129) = 127.5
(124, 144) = 142.5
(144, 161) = 160.0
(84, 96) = 87.5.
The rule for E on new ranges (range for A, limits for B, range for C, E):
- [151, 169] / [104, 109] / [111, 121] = 866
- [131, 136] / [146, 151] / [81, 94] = 787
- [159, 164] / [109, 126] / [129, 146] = 821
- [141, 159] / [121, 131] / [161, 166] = 653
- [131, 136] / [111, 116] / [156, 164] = 546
